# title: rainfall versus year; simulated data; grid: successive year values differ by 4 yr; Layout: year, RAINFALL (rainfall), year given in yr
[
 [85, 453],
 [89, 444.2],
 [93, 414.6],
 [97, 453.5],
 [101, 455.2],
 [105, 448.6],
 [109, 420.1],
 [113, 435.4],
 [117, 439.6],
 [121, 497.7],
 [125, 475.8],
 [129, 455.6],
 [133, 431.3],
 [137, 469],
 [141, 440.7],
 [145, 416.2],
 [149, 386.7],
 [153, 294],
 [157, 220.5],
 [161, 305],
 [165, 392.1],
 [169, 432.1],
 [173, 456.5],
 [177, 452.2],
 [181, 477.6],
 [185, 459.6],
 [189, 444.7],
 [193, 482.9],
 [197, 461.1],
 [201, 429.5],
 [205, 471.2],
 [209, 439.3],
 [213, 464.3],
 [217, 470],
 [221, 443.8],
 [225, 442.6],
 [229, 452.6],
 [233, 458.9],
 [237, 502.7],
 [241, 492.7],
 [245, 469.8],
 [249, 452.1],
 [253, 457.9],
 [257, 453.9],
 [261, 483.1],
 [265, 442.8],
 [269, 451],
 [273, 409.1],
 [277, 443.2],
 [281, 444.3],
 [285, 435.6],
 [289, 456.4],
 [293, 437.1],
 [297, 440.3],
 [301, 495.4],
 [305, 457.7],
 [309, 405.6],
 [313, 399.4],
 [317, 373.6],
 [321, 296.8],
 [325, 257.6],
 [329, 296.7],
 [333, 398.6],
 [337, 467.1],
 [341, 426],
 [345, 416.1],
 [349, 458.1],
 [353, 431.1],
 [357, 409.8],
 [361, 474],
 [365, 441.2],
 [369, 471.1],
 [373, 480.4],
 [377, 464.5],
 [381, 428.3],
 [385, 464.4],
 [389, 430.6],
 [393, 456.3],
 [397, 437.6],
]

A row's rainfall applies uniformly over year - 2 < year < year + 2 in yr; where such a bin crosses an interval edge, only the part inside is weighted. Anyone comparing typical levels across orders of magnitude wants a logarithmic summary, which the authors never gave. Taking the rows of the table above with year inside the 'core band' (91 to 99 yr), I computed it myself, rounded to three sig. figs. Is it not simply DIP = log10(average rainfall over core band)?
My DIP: 2.64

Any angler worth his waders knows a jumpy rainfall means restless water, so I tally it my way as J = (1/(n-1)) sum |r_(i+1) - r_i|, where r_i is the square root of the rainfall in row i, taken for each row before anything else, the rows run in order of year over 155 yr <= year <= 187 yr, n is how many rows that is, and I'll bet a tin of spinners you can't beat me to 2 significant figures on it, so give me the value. 1.1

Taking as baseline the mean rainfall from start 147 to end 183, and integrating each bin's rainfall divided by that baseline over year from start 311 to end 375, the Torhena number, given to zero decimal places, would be 68 yr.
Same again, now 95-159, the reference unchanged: 71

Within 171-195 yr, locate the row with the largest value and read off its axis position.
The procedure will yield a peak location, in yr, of 193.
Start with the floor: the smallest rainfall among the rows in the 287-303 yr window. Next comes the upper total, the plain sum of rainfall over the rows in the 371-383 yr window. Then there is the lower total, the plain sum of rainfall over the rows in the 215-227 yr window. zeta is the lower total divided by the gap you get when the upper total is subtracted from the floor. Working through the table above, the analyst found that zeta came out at -1.45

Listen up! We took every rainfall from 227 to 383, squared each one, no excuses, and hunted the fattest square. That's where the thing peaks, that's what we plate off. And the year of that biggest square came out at 237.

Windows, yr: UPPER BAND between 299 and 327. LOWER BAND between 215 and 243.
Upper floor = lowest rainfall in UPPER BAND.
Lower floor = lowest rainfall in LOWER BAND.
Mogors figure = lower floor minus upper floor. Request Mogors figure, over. 185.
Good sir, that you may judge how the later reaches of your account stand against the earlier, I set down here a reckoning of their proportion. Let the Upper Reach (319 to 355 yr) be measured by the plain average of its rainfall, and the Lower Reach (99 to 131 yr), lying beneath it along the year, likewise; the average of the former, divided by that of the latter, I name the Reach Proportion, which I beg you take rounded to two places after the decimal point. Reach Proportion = 0.84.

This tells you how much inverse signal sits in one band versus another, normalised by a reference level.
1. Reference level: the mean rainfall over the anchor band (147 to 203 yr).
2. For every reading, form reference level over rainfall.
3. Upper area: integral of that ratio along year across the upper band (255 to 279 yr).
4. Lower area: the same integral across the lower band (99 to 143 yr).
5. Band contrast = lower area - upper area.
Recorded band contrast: 18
